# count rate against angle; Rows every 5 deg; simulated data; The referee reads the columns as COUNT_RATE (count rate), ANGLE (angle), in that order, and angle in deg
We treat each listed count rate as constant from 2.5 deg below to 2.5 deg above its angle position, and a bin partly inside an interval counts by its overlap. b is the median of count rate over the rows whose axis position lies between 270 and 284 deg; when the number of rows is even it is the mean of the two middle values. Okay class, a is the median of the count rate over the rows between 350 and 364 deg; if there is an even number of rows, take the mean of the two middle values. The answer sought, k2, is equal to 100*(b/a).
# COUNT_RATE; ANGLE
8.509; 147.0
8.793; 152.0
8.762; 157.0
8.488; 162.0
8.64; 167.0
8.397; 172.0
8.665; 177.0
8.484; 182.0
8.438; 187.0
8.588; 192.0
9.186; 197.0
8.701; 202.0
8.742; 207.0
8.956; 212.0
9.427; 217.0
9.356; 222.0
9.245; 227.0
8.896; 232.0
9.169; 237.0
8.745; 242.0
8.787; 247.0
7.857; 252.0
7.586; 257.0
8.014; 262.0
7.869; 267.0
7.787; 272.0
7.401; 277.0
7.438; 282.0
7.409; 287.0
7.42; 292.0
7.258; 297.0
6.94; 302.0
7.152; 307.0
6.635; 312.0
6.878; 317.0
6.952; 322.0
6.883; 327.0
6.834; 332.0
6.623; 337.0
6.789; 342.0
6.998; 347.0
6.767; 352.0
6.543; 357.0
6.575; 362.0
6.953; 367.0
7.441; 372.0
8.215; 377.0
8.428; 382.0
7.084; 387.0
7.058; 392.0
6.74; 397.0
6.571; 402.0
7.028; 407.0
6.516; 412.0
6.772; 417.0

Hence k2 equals 113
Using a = 6.6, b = 7.4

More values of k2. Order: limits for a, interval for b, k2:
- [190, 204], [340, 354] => 78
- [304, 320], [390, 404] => 98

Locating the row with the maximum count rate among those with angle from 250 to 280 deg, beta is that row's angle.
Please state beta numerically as 262.0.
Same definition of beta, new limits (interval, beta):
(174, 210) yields 197.0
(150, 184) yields 152.0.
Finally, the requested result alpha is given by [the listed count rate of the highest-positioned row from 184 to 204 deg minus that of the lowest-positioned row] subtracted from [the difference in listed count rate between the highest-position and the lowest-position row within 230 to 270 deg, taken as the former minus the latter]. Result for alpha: -1.3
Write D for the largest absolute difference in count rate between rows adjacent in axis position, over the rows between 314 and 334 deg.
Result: 0.1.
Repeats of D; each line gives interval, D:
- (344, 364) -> 0.2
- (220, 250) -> 0.4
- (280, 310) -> 0.3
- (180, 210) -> 0.6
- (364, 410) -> 1.3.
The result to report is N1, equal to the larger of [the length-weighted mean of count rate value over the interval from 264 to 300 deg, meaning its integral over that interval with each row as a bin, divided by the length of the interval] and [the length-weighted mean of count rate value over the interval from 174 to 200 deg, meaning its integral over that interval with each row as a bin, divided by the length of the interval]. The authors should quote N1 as 8.67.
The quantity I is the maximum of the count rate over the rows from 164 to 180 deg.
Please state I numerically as 8.665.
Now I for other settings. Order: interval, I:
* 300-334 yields 7.152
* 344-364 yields 6.998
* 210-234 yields 9.427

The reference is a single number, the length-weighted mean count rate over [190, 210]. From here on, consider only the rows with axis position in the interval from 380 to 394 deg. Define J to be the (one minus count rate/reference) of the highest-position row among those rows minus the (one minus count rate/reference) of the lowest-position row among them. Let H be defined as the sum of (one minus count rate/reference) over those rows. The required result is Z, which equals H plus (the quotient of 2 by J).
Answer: 13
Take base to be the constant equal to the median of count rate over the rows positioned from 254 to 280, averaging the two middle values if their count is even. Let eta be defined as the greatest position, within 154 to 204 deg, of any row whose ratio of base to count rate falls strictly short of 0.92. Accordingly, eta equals 202.0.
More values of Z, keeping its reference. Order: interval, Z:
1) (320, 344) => 109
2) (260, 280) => 29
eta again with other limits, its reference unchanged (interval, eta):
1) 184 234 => 232.0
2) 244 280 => 247.0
